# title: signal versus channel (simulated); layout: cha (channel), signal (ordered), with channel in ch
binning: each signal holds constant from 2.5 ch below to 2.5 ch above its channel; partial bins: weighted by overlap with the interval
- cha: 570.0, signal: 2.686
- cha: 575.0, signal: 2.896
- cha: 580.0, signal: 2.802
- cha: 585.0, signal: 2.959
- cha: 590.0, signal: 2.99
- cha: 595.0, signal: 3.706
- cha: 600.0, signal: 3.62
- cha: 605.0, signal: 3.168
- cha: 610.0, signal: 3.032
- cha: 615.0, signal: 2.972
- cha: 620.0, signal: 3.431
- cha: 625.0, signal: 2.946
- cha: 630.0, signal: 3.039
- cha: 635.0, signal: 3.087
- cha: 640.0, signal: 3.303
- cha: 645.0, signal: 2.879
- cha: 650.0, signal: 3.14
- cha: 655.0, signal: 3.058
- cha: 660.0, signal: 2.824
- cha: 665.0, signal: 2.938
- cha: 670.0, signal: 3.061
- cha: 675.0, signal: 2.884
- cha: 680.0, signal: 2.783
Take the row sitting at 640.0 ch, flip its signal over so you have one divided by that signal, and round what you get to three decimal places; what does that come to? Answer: 0.303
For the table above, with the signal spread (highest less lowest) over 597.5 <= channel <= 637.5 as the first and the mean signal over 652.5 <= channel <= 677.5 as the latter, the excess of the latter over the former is 2.28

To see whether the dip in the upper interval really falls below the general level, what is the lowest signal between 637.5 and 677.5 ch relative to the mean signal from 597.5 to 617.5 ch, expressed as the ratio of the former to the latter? 0.883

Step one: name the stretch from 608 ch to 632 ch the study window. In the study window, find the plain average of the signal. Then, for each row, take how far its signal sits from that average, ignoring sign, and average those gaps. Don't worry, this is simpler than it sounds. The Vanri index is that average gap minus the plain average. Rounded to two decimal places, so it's -2.95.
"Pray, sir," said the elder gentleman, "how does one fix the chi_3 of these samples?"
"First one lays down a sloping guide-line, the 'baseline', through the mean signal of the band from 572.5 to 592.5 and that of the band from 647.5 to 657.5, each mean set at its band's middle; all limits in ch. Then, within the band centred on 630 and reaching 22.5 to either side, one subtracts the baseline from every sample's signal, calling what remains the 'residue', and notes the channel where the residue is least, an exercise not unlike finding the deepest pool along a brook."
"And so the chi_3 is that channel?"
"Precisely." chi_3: 645.0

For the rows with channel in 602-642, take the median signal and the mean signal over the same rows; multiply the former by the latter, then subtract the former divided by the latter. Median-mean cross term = 8.6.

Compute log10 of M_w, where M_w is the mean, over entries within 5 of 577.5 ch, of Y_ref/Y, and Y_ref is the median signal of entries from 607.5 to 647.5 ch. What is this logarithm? 0.028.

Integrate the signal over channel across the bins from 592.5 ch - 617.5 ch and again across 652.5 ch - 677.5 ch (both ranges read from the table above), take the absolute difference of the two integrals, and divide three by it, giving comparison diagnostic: 0.35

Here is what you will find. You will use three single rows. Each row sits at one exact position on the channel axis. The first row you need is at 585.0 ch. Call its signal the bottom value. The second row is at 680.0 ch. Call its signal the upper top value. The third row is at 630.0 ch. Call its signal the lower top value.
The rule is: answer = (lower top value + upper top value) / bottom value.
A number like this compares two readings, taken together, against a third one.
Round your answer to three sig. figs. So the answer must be 1.97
